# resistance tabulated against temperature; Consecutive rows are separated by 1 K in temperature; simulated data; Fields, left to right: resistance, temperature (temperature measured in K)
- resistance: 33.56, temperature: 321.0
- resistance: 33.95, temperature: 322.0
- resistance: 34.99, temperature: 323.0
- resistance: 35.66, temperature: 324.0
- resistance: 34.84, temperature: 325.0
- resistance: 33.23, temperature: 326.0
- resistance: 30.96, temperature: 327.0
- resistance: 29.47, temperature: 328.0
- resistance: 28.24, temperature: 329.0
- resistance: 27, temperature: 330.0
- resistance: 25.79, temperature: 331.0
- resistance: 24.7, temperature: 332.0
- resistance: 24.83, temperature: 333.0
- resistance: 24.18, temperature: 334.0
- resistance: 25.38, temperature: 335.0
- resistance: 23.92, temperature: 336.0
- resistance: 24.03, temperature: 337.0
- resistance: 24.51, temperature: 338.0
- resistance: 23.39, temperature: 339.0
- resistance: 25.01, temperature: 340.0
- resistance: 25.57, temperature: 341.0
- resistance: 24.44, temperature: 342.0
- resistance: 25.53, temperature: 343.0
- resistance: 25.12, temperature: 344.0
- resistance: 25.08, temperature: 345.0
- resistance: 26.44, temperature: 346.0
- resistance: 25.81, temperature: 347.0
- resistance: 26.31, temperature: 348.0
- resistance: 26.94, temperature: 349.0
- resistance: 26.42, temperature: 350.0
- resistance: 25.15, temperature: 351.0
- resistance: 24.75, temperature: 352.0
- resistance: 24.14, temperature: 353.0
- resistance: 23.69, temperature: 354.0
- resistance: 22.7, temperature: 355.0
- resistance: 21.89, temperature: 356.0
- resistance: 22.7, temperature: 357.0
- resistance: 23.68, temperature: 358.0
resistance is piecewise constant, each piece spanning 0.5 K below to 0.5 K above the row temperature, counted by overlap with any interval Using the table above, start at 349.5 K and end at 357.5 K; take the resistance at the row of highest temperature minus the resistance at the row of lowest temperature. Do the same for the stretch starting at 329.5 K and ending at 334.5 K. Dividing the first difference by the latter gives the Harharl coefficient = 1.3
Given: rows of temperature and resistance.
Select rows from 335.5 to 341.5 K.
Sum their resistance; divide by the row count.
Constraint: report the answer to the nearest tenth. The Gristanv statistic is 24.4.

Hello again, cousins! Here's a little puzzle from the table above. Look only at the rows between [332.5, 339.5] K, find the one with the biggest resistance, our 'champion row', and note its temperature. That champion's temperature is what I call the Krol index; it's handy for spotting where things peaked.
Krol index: 335.0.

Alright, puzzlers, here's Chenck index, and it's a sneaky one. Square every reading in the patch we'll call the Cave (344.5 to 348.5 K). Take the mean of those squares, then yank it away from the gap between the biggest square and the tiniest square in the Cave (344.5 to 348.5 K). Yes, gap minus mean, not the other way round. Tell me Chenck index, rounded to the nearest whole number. -602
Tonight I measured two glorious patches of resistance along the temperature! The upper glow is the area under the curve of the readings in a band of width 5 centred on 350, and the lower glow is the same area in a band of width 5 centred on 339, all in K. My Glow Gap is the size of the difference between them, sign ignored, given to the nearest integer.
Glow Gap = 7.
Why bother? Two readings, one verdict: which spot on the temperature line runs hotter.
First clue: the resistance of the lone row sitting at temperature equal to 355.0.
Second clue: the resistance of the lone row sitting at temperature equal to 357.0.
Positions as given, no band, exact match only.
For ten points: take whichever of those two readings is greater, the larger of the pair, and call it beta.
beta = 23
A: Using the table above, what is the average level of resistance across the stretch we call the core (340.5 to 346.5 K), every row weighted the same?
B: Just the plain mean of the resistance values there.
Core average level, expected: 25.4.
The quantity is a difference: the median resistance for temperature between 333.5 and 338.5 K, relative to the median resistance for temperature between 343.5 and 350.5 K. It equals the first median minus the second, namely -2.1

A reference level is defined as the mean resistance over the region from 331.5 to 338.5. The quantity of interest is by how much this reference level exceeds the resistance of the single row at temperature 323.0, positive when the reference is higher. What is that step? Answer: -10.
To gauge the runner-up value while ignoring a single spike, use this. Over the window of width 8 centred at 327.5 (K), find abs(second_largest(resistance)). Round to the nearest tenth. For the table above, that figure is 34.8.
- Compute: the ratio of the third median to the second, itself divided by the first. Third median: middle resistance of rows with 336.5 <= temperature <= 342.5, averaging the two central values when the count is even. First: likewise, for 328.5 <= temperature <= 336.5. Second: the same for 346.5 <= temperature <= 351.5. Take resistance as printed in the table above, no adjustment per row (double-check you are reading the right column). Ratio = 0.037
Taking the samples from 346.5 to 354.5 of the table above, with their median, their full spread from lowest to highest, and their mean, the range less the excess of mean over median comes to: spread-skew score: 3.3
